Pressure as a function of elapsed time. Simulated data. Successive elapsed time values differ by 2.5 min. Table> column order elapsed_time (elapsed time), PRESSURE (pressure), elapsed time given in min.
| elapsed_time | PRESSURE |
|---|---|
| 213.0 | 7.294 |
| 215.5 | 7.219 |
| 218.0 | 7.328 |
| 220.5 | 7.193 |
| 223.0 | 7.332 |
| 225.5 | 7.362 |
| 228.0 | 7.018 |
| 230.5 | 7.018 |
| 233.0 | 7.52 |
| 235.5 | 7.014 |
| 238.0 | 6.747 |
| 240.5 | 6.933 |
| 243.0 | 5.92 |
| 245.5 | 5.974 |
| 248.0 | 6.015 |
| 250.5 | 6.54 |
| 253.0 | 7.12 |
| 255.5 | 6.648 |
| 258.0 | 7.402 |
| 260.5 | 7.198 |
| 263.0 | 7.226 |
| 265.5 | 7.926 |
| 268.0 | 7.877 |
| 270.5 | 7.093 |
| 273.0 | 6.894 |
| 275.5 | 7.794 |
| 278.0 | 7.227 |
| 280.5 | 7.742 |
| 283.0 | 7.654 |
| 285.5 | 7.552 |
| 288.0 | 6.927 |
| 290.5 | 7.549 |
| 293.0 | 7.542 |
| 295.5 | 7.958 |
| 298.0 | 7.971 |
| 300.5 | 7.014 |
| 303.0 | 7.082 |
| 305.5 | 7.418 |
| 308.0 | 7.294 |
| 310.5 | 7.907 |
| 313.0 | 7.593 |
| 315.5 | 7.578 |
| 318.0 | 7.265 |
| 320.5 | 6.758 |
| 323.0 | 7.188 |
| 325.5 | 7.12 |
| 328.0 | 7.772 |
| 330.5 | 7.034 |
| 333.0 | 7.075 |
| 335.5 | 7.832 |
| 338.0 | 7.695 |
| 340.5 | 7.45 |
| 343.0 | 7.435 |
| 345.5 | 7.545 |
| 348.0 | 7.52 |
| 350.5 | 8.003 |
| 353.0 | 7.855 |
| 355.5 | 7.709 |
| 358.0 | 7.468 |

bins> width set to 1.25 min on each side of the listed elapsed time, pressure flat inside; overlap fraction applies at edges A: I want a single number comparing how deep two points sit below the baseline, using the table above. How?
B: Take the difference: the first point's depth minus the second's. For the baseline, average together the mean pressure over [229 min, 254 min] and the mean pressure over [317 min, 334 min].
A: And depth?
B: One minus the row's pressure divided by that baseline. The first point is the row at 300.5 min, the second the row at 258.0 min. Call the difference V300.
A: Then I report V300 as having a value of 0.056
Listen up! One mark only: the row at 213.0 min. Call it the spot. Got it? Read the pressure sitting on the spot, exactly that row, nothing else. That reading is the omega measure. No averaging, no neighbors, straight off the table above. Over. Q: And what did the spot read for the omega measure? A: 7.294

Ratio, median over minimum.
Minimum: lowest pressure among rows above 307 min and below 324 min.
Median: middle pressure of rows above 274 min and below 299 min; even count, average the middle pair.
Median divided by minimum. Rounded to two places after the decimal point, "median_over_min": 1.13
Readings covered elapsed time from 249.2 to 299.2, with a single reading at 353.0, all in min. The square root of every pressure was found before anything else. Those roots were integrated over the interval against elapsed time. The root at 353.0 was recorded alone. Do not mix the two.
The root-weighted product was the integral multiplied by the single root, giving 381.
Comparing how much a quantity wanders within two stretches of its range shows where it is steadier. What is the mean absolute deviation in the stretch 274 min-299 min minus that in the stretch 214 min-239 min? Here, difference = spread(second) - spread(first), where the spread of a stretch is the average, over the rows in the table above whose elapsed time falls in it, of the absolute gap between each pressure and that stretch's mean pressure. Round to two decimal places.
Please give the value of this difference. 0.05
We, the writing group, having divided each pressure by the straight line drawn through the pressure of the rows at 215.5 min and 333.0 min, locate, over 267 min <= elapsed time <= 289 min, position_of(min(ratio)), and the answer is 273.0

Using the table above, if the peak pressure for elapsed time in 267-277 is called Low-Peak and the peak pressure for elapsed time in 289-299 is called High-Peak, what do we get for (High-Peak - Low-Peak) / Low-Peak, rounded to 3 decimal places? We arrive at 0.012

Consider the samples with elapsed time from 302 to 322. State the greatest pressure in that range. 7.907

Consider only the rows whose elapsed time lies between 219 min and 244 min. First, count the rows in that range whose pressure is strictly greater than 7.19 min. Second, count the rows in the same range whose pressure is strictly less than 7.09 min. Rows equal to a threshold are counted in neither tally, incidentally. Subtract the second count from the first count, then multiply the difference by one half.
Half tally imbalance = -1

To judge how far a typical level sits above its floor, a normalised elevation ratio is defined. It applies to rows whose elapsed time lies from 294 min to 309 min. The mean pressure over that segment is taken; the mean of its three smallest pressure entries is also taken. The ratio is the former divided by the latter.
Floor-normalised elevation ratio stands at 1.05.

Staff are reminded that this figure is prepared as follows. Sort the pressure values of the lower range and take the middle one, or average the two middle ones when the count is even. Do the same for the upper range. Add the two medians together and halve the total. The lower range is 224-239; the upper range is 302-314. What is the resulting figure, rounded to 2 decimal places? 7.22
